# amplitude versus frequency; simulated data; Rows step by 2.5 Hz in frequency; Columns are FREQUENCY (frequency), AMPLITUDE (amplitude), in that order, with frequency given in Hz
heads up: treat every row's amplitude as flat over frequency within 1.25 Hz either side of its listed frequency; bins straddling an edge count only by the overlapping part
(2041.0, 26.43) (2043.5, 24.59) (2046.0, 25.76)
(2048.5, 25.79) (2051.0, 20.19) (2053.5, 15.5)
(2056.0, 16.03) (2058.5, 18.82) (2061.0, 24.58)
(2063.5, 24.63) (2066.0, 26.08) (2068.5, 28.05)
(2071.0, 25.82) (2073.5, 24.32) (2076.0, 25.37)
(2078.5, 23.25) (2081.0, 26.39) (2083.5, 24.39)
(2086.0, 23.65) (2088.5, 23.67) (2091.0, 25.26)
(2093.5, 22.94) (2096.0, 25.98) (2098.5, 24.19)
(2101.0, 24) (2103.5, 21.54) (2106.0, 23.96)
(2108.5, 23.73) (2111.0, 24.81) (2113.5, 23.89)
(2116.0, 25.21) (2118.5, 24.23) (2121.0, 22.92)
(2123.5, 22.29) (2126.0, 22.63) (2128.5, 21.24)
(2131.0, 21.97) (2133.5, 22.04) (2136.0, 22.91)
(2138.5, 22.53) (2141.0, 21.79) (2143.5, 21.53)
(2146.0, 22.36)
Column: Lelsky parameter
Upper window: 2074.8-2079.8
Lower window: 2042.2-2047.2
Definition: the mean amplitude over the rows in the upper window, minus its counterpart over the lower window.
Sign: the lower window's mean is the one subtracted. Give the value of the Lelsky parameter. -0.86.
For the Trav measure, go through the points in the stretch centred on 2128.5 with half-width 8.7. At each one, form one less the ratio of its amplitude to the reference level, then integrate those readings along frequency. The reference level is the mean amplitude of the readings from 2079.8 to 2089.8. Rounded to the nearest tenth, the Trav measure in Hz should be 1.6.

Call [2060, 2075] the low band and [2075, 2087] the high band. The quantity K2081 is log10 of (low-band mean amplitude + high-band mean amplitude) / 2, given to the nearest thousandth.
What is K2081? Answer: 1.400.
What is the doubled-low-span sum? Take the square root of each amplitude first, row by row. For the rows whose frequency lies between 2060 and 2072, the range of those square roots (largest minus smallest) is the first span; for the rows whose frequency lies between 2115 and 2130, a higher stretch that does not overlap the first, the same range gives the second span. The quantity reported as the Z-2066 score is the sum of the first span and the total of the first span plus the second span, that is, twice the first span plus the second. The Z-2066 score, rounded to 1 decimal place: 1.1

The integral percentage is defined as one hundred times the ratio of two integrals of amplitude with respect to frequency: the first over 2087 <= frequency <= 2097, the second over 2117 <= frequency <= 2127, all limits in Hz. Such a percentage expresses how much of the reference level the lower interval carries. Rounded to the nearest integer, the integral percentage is 106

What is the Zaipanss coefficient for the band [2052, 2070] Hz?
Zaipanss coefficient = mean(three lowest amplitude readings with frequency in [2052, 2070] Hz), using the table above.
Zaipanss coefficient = 16.8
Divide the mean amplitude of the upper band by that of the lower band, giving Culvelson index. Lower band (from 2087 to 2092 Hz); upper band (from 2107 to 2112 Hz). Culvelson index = 0.99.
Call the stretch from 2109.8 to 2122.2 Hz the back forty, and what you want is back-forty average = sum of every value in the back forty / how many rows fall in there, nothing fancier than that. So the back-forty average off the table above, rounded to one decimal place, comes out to 24.2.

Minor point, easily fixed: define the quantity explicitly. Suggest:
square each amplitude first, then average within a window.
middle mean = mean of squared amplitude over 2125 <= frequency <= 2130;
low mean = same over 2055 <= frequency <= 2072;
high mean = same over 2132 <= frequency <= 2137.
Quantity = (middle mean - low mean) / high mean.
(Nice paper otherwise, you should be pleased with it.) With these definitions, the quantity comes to -0.17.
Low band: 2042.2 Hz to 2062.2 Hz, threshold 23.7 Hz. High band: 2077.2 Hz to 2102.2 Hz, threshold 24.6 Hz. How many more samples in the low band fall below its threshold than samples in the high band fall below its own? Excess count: -3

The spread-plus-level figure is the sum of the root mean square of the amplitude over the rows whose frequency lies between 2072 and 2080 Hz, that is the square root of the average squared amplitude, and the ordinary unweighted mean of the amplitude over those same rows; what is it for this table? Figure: 49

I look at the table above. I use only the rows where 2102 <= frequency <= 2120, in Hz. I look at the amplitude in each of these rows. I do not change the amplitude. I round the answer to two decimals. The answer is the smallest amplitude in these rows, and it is 21.54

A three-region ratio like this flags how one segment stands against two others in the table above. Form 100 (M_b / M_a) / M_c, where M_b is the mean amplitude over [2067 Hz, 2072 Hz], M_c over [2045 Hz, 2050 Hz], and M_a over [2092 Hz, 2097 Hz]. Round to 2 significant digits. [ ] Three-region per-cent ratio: 4.3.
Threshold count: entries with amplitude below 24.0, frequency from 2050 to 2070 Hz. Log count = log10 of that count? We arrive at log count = 0.60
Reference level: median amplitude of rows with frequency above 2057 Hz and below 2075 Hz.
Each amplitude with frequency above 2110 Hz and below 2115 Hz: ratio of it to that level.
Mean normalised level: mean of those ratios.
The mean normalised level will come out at 0.99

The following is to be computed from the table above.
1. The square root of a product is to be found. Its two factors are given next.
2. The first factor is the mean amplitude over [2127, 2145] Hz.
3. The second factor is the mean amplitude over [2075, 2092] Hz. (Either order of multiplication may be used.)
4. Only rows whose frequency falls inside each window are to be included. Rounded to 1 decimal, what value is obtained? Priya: 23.2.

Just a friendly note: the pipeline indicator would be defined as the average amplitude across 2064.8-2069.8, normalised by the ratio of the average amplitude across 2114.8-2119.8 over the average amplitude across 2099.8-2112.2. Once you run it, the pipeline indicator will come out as 26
